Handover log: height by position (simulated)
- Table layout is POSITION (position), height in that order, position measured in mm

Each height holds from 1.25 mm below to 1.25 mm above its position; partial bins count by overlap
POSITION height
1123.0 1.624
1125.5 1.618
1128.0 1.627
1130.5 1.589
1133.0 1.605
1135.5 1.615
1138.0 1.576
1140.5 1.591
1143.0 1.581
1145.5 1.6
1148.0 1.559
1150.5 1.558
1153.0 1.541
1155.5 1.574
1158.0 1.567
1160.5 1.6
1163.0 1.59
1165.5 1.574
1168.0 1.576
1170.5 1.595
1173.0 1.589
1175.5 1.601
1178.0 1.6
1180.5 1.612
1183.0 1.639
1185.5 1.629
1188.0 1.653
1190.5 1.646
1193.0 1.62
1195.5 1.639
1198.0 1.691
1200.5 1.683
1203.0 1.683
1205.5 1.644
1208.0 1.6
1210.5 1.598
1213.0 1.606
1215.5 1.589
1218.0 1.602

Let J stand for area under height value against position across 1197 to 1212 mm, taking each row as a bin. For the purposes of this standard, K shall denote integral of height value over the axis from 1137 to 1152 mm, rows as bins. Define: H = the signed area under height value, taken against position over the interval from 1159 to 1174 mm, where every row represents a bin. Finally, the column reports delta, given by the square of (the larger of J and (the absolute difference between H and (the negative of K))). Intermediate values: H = 23.8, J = 24.7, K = 23.7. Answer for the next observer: 2252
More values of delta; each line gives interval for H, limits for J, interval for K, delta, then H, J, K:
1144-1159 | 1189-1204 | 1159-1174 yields 2238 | 23.5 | 24.9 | 23.8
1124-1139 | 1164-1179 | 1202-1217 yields 2339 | 24.1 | 23.8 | 24.3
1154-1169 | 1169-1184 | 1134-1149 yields 2257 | 23.7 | 24.1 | 23.8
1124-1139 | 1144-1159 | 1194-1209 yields 2395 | 24.1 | 23.5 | 24.9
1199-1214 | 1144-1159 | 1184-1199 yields 2424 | 24.6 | 23.5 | 24.7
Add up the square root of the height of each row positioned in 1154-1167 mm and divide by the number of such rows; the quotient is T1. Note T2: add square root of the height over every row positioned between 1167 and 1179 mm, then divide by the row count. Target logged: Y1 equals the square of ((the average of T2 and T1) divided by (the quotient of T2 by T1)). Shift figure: 1.58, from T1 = 1.257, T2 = 1.26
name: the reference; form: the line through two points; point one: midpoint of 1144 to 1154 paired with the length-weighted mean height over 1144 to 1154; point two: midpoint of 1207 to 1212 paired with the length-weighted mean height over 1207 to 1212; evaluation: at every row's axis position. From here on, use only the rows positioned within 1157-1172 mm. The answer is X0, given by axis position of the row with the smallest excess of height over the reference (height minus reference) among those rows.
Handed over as 1158.0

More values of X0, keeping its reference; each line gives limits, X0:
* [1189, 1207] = 1193.0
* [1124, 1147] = 1138.0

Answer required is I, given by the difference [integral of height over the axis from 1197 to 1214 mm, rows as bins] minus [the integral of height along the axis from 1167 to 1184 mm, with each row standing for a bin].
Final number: 0.7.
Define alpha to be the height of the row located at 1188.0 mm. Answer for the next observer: 1.653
